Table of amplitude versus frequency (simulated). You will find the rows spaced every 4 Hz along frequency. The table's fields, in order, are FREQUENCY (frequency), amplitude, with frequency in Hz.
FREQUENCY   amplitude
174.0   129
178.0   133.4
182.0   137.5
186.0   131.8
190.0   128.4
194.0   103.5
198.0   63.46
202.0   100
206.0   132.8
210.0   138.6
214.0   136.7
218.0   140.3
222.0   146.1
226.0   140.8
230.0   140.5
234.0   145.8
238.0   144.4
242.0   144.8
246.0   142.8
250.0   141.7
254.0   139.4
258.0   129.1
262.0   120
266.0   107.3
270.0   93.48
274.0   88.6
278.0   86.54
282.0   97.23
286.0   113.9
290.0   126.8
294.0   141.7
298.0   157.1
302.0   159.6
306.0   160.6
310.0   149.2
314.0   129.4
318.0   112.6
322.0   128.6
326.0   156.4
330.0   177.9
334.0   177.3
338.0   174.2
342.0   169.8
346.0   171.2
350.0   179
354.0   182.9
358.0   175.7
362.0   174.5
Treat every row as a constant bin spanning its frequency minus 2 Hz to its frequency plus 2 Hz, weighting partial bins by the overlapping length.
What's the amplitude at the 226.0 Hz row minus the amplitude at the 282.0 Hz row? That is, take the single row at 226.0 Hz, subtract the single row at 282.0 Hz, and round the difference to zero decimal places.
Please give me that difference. 44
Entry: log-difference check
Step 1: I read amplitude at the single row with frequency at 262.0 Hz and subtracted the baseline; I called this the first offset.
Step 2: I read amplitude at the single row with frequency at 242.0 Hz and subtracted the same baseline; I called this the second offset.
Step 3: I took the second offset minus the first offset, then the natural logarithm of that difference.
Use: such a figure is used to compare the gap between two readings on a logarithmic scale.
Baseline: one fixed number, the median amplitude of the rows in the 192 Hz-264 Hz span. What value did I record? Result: 3.2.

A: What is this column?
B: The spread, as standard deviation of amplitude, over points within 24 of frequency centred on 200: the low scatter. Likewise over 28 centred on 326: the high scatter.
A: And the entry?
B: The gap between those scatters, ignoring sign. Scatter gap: 1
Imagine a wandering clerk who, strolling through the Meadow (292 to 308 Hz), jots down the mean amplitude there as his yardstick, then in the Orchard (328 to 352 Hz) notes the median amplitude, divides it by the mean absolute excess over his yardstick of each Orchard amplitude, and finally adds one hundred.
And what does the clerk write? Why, 109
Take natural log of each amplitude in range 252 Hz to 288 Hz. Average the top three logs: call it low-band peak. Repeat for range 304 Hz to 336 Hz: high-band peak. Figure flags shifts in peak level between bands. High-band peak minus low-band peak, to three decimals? 0.284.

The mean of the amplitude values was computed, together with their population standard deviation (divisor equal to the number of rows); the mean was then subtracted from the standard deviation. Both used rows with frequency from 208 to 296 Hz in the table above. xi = -108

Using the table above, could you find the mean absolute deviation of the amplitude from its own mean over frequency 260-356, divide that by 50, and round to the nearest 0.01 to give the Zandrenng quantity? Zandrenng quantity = 0.56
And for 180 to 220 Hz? 0.39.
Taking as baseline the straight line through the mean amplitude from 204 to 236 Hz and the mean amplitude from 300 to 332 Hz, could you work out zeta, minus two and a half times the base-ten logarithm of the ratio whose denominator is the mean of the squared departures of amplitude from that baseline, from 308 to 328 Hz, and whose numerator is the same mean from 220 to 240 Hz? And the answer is 3.7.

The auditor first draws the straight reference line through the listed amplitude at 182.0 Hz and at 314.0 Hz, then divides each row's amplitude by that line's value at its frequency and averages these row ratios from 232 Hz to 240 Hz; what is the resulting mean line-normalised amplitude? 1.08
